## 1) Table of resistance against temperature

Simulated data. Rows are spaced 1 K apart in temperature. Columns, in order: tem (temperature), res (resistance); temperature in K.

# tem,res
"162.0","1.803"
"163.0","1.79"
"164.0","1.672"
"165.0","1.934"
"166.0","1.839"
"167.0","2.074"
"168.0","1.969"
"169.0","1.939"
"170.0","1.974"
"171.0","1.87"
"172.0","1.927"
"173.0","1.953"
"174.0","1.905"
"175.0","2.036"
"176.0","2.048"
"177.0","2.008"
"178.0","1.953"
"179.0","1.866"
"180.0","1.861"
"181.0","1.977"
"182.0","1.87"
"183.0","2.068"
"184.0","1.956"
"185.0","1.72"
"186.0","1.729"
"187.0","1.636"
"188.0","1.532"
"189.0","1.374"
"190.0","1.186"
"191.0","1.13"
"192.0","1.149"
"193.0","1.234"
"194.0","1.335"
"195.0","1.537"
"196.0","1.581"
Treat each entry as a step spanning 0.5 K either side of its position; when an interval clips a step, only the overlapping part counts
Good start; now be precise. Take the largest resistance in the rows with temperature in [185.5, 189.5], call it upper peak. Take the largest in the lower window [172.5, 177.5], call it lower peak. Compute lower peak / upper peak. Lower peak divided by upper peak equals 1.18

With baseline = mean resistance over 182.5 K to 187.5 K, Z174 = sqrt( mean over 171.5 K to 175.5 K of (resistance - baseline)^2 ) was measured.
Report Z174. 0.14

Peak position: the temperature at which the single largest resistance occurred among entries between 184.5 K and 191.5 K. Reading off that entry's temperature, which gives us 186.0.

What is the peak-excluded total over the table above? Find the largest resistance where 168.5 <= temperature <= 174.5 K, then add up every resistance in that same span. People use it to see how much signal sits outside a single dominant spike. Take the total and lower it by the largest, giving 9.6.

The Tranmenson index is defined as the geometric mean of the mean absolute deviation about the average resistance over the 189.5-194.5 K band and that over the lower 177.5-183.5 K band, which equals 0.06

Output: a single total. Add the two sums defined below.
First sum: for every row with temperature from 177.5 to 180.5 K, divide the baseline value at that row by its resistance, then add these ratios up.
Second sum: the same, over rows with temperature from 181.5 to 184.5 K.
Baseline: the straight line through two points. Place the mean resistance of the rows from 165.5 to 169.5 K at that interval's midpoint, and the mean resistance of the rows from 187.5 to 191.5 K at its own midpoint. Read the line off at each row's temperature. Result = 4.85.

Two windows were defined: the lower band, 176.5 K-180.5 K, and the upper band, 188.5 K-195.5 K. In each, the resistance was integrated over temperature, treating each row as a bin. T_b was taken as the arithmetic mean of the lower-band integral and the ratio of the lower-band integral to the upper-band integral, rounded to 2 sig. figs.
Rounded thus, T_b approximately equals 4.3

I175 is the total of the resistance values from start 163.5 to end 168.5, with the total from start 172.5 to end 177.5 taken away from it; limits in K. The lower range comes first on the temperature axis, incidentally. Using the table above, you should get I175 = 0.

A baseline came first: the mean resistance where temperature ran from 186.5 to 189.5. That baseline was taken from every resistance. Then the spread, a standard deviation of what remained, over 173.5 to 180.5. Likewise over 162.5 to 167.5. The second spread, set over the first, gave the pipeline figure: 1.9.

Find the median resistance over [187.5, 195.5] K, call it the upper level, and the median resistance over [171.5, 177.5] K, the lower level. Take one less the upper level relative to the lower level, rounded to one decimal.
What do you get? 0.4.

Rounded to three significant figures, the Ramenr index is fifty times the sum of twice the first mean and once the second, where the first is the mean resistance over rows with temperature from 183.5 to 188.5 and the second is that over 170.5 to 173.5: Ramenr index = 267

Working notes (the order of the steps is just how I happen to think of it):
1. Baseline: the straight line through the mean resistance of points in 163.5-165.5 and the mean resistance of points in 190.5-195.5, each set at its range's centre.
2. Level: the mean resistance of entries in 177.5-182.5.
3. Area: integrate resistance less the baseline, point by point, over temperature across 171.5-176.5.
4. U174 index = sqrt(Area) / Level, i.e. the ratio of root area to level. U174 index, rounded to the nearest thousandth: 0.690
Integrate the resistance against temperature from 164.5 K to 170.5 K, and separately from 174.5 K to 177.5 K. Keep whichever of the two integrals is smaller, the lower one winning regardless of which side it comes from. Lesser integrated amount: 6.1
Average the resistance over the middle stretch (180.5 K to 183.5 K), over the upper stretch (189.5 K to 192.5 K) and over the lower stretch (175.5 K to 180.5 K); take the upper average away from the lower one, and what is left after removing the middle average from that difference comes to -1.18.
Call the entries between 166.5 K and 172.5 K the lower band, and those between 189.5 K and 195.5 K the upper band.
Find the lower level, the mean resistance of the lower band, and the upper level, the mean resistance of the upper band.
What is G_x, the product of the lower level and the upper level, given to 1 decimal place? 2.5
